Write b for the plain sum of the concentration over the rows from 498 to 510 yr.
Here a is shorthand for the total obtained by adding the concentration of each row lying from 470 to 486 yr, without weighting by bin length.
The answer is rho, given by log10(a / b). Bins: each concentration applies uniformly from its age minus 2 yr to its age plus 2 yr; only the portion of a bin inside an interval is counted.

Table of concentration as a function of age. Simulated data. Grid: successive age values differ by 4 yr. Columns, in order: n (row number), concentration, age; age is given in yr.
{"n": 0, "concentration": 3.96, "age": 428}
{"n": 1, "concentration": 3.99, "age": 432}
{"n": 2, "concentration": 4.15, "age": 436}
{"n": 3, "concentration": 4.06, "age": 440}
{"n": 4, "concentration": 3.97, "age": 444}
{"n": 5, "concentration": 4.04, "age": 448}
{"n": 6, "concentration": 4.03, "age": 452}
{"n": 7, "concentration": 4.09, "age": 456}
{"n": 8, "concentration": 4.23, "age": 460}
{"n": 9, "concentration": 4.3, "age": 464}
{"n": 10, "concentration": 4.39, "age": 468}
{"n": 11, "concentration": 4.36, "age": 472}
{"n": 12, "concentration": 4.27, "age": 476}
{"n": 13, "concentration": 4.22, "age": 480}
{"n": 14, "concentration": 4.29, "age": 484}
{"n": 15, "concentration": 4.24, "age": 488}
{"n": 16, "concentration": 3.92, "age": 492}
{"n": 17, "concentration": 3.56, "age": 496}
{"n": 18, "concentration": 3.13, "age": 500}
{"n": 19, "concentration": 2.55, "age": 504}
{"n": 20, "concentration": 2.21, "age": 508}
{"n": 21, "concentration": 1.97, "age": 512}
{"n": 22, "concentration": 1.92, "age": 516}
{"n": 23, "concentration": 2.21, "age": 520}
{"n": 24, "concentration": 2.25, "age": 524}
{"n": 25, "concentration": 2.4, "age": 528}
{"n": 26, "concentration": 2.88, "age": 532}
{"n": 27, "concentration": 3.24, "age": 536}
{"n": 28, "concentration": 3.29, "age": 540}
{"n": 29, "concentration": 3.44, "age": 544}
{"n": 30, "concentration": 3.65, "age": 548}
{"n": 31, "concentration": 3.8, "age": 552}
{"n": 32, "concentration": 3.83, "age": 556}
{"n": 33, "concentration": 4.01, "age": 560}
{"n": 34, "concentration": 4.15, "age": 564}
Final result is 0.34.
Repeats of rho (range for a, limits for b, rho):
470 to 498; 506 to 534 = 0.26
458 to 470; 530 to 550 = -0.11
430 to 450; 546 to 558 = 0.25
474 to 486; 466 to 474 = 0.16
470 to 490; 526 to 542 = 0.26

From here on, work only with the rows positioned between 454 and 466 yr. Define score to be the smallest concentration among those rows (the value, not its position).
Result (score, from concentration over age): 4.09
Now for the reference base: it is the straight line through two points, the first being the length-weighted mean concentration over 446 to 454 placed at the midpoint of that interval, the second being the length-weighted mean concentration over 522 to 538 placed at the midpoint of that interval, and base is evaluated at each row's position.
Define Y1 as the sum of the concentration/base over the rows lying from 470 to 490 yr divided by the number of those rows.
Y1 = 1.2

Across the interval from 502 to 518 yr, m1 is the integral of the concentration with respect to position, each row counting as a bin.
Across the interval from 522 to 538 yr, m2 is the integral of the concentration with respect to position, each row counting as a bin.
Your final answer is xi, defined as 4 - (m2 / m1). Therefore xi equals 2.75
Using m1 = 35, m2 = 43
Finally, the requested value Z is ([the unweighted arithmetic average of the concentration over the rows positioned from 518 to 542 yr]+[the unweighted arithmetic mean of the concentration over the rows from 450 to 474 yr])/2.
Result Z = 3.47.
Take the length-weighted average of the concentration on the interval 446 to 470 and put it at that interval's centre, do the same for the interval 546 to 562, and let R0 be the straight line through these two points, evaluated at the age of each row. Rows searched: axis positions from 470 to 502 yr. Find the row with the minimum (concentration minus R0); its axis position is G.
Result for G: 500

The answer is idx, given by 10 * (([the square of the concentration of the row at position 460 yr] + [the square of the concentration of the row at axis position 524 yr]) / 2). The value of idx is 115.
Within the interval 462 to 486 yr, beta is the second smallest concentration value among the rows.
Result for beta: 4.27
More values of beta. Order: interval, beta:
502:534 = 1.97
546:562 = 3.8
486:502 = 3.56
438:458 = 4.03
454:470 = 4.23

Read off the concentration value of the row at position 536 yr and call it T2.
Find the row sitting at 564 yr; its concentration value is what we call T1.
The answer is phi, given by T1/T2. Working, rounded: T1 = 4.15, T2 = 3.24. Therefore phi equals 1.3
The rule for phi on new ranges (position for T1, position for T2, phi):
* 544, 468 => 0.8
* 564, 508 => 1.9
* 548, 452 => 0.9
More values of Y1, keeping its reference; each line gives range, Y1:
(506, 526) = 0.7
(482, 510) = 1.0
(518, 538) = 1.0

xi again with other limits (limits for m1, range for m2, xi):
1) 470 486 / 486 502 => 3.13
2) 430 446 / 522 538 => 3.33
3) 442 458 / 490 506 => 3.18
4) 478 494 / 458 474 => 2.96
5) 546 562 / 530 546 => 3.16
